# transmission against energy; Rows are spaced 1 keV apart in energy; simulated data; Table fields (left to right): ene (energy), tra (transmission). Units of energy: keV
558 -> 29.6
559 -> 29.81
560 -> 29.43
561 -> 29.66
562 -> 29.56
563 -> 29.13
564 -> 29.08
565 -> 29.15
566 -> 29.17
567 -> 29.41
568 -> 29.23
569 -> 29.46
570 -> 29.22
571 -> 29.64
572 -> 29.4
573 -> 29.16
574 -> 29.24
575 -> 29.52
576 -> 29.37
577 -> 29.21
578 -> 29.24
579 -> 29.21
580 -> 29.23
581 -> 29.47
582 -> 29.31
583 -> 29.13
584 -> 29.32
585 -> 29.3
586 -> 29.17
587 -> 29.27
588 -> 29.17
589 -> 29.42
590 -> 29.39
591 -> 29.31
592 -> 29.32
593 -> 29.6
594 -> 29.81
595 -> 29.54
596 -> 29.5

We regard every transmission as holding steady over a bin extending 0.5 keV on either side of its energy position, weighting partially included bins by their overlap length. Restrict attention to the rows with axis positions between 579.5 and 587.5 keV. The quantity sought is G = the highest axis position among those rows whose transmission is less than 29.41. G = 587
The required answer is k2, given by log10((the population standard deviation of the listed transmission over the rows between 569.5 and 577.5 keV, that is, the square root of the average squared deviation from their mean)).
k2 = -0.80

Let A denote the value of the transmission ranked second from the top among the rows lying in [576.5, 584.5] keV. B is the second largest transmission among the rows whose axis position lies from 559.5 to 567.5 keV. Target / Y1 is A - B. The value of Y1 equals -0.2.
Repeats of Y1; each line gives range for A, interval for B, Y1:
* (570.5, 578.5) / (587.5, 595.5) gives -0.1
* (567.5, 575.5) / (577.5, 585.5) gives 0.2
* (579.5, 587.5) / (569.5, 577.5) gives -0.2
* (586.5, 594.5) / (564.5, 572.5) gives 0.1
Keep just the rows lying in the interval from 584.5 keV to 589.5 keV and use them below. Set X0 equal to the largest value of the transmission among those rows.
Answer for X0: 29.42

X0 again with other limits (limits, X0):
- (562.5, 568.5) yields 29.41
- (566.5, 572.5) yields 29.64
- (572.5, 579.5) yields 29.52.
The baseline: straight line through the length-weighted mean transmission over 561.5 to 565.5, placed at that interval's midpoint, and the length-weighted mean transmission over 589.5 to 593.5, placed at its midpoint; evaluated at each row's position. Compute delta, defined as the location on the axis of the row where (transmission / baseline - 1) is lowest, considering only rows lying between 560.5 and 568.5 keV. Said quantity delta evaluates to 564 keV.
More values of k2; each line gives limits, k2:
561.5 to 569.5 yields -0.78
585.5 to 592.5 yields -1.04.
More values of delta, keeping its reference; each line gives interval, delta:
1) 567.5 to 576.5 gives 573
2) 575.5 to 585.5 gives 583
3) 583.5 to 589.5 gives 588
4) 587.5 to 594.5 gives 588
